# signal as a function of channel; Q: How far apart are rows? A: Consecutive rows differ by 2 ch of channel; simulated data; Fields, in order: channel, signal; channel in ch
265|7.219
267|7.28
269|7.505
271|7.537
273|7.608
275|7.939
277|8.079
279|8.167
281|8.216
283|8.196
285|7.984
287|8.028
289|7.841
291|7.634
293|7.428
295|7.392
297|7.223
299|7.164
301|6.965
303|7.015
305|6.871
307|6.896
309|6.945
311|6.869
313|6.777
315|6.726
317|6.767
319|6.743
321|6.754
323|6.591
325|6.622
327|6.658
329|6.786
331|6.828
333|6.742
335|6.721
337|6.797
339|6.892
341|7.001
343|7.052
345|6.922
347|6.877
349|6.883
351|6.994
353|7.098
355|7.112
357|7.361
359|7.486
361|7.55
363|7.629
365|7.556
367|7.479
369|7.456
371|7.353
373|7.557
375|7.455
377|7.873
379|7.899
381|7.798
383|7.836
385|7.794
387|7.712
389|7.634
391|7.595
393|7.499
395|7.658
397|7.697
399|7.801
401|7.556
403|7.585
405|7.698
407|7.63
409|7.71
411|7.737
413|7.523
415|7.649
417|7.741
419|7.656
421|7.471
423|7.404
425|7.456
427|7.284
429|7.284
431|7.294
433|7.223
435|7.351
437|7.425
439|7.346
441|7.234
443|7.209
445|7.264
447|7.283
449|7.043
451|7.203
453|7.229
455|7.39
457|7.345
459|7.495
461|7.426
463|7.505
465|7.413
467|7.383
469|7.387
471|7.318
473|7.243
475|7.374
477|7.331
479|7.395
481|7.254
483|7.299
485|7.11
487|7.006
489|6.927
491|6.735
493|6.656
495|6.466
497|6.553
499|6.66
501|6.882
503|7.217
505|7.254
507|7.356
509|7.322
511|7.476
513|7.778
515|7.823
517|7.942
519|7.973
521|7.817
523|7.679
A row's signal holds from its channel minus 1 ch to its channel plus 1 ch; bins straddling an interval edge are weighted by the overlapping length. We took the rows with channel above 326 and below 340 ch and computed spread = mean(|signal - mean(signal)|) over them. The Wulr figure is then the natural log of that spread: -2.84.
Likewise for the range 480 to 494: -1.64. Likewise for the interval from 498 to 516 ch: -1.31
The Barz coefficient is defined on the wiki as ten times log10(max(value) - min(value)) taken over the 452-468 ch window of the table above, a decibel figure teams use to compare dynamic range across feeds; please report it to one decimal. -5.6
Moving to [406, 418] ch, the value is -6.6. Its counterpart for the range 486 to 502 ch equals -2.7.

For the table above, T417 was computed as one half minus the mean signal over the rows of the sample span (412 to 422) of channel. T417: -7.1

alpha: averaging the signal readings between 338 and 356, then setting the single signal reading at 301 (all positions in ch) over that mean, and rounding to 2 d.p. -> 1.00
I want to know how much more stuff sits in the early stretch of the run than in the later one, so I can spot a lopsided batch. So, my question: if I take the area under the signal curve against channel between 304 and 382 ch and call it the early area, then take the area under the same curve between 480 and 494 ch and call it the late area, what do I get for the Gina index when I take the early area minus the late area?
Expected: 455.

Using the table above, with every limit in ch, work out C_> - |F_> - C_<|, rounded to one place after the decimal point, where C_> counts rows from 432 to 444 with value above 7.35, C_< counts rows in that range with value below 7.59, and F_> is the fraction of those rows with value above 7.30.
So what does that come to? -3.5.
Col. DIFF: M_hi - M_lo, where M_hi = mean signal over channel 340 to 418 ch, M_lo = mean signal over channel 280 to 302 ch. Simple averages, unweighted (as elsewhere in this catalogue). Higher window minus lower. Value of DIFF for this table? -0.1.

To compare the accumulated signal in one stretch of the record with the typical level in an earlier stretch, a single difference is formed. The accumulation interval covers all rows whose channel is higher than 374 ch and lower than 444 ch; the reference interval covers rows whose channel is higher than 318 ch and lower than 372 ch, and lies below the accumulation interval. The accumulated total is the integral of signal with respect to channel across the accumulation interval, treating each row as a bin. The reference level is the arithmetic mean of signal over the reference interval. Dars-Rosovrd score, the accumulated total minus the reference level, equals 522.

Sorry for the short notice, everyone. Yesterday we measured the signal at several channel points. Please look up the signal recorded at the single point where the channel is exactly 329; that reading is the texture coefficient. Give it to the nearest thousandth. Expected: 6.786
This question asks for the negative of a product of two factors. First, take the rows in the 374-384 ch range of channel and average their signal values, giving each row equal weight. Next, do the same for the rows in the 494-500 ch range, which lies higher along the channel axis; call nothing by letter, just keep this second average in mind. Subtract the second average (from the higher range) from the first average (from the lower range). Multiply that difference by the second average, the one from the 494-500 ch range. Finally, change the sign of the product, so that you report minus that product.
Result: -8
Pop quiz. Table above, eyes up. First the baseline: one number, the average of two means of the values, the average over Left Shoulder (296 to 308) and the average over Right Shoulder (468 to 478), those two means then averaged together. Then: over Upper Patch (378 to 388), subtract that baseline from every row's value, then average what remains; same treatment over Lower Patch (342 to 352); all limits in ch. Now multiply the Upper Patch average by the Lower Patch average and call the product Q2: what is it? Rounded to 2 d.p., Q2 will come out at -0.15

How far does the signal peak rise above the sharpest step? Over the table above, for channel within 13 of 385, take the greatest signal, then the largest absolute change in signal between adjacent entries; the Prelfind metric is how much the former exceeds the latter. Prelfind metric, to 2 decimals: 7.48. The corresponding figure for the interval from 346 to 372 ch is 7.38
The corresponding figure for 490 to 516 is 7.49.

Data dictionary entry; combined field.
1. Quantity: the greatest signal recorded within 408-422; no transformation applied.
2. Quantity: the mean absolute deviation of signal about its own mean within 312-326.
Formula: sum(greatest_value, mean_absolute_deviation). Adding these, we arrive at 7.80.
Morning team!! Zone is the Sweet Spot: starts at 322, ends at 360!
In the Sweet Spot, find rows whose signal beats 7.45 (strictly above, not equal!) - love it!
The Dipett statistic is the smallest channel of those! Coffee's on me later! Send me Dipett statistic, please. 359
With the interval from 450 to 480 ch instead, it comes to 459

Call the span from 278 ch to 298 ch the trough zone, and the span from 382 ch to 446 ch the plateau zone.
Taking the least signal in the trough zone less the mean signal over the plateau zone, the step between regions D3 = -0.31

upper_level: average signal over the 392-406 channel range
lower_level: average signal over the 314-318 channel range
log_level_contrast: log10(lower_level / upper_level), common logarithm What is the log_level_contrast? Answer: -0.054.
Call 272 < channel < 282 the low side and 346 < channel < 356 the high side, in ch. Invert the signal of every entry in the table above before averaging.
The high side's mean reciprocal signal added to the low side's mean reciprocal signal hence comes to 0.268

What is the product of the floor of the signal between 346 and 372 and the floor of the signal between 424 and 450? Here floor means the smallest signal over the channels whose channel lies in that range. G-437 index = 48.4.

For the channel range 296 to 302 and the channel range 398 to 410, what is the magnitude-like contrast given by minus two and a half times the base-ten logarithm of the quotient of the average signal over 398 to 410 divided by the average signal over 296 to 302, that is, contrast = -0.08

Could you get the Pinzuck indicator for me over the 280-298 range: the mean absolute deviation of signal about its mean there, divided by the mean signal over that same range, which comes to 0.040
